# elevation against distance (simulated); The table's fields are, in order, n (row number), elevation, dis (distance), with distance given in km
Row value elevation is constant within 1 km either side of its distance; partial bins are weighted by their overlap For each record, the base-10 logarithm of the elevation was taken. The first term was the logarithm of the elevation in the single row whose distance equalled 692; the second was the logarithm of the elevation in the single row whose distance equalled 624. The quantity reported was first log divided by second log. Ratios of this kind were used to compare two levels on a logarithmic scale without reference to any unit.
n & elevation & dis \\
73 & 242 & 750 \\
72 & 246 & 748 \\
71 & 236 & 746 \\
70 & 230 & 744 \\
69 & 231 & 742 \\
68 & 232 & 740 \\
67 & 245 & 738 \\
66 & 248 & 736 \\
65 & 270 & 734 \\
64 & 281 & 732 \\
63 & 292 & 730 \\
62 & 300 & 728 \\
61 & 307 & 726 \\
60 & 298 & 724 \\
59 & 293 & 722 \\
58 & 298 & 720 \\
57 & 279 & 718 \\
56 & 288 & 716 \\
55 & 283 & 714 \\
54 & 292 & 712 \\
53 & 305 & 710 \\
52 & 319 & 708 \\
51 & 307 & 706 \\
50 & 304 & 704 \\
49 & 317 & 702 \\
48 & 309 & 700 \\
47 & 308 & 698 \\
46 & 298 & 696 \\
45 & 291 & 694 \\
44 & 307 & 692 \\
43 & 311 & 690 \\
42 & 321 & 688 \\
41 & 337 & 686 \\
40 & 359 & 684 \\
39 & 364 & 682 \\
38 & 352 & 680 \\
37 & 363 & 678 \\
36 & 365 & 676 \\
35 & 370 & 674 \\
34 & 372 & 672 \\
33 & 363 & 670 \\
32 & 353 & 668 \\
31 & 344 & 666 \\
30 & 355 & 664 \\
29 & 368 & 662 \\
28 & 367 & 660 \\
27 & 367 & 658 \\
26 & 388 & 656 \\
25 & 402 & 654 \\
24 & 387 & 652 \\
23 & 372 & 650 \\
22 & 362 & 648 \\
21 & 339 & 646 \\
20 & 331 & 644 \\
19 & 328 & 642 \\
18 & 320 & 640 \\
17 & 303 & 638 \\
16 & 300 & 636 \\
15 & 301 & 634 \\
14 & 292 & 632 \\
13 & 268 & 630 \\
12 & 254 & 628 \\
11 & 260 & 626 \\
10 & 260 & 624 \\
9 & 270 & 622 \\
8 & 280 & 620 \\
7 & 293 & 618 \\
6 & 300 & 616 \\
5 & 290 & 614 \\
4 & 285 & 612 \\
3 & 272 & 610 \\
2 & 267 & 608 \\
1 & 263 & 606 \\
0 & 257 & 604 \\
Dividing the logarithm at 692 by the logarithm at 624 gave 1.03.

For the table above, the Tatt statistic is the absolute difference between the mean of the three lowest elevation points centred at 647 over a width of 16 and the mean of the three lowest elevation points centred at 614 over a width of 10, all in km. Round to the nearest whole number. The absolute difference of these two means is 44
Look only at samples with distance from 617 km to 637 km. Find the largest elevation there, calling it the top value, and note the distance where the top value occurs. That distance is 634 km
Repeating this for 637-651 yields 650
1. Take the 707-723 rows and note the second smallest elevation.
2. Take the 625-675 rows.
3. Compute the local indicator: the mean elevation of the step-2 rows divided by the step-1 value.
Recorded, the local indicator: 1.20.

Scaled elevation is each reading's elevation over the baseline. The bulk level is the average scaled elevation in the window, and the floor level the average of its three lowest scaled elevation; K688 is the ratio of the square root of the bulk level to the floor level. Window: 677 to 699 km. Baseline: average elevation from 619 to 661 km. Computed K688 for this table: 1.09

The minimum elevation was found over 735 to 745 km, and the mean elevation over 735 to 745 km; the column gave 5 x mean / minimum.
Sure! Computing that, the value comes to 5.16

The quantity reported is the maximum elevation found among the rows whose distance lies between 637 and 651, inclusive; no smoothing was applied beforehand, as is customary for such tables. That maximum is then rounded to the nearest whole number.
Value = 372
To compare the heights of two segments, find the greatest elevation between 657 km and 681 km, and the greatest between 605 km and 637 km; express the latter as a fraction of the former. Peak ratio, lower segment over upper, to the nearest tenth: 0.8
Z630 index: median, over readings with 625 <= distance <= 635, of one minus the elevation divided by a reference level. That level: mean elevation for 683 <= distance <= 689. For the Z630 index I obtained 0.21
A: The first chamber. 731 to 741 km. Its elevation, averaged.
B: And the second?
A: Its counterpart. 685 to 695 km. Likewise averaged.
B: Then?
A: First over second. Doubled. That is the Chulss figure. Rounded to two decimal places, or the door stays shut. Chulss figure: 1.63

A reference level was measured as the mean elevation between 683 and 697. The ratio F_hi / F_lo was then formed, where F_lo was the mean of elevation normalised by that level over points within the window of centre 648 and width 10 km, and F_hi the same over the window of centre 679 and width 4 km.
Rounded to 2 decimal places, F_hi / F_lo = 1.00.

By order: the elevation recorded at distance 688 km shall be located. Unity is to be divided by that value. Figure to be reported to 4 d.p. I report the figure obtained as 0.0031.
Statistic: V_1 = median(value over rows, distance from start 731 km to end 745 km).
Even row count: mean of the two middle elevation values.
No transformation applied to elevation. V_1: 245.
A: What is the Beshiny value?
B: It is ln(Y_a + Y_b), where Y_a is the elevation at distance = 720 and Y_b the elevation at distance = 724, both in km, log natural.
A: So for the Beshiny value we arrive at 6.39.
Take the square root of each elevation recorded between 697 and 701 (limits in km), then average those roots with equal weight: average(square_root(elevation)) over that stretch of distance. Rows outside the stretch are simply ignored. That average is 17.6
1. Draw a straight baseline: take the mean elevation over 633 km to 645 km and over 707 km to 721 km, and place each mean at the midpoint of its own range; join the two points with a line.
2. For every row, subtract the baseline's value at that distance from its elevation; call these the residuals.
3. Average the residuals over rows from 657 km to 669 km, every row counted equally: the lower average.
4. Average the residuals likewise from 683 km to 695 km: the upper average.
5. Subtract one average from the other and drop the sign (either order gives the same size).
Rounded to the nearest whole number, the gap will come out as 31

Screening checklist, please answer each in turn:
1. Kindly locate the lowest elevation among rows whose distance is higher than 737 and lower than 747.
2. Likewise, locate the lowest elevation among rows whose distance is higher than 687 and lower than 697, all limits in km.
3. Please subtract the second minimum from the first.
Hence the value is -61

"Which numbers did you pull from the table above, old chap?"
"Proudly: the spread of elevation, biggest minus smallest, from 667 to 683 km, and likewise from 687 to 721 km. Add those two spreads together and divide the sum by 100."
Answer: 0.62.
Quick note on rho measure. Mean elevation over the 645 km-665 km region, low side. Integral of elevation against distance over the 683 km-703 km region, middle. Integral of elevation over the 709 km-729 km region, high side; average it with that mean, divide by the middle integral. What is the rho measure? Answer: 0.50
